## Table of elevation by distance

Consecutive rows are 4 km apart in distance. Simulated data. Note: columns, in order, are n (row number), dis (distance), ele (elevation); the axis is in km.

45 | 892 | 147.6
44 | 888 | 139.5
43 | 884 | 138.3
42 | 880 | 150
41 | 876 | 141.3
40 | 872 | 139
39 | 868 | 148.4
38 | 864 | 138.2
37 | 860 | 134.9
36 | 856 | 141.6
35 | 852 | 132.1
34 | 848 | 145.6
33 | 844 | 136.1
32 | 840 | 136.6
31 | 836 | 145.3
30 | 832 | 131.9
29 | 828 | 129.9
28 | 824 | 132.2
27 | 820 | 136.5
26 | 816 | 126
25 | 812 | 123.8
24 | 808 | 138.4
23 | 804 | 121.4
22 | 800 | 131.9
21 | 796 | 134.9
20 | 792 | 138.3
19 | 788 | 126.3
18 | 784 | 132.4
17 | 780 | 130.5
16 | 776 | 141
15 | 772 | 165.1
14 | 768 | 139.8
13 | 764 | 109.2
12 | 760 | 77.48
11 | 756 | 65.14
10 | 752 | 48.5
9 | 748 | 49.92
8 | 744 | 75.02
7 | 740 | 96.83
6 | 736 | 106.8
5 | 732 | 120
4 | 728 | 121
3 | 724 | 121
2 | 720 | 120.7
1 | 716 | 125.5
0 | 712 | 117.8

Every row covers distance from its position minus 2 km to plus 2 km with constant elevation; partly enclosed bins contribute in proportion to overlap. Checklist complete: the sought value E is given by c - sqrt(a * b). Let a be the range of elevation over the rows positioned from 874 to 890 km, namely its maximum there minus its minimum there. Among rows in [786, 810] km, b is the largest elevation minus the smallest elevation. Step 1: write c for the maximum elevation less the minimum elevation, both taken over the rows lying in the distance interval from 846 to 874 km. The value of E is 2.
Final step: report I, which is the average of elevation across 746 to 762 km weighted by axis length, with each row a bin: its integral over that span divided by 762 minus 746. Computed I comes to 60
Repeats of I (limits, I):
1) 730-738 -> 113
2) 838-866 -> 138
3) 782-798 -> 133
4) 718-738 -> 118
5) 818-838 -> 135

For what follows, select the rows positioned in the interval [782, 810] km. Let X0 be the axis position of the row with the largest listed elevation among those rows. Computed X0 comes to 808 km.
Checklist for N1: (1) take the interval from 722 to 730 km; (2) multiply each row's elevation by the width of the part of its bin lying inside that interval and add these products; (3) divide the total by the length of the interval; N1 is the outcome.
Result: 121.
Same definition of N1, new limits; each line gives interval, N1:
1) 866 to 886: 143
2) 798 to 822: 130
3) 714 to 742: 116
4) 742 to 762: 63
